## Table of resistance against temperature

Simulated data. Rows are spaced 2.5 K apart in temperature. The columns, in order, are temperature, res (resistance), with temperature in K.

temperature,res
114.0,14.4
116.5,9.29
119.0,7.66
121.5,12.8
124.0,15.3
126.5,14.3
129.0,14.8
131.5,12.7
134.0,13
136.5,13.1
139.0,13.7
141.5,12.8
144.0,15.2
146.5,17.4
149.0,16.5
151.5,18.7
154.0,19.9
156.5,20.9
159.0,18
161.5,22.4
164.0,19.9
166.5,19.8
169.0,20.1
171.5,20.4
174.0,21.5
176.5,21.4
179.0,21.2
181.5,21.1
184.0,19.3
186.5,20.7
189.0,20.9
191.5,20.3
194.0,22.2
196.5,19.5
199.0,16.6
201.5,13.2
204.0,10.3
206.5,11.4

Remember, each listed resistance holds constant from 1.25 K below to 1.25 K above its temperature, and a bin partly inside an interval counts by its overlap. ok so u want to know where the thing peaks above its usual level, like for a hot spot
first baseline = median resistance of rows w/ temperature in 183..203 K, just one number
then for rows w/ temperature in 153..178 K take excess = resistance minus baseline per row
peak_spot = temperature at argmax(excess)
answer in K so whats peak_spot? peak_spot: 161.5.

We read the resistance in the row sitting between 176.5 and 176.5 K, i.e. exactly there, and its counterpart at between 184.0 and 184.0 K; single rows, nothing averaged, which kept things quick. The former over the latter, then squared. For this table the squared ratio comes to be 1.23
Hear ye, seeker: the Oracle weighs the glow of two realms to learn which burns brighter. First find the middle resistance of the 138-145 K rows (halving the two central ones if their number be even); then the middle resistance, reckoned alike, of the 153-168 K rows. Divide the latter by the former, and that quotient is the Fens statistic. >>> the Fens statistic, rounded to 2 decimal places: 1.45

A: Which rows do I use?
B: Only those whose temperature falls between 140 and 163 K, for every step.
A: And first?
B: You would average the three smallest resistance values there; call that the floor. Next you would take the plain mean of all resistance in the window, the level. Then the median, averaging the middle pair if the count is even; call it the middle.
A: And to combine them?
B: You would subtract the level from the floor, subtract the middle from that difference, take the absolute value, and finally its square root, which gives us 4.6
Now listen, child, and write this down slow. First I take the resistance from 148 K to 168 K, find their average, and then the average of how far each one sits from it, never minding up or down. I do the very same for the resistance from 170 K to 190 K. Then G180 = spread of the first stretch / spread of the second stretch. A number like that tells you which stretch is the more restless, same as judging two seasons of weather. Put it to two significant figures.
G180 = 2.6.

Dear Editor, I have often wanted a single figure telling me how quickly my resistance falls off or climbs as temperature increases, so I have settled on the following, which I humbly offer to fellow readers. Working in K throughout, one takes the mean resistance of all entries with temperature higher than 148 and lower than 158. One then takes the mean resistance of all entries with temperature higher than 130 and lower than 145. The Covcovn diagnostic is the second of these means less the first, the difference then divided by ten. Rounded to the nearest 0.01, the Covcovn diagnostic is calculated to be -0.56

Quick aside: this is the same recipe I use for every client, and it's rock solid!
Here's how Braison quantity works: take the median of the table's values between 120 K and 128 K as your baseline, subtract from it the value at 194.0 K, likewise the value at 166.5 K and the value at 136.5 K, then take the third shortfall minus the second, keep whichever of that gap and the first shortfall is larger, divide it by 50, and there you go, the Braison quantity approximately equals 0.13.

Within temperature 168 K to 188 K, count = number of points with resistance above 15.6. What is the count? 8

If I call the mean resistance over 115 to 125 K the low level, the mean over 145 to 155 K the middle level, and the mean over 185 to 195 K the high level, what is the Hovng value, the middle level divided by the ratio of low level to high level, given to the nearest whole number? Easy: 34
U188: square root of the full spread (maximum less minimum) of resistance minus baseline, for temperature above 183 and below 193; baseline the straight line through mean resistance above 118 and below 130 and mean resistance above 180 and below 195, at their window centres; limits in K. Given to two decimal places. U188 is 1.05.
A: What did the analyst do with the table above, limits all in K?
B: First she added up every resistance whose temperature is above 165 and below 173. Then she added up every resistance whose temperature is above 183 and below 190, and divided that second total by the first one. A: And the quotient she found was 1.01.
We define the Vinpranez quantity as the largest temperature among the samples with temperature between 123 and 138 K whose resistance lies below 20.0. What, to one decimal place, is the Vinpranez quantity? 136.5 K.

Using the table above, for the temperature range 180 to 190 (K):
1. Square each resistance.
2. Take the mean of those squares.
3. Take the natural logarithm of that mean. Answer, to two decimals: 6.04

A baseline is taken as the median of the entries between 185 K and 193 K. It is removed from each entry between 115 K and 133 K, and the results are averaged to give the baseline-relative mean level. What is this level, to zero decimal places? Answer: -8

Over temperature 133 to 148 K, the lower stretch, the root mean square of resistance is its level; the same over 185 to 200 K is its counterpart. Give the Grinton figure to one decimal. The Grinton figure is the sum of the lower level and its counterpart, 34.4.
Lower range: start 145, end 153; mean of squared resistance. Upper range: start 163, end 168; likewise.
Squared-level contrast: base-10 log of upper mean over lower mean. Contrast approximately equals 0.11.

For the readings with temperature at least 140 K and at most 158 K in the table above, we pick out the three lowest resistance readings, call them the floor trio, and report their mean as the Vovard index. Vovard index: 15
